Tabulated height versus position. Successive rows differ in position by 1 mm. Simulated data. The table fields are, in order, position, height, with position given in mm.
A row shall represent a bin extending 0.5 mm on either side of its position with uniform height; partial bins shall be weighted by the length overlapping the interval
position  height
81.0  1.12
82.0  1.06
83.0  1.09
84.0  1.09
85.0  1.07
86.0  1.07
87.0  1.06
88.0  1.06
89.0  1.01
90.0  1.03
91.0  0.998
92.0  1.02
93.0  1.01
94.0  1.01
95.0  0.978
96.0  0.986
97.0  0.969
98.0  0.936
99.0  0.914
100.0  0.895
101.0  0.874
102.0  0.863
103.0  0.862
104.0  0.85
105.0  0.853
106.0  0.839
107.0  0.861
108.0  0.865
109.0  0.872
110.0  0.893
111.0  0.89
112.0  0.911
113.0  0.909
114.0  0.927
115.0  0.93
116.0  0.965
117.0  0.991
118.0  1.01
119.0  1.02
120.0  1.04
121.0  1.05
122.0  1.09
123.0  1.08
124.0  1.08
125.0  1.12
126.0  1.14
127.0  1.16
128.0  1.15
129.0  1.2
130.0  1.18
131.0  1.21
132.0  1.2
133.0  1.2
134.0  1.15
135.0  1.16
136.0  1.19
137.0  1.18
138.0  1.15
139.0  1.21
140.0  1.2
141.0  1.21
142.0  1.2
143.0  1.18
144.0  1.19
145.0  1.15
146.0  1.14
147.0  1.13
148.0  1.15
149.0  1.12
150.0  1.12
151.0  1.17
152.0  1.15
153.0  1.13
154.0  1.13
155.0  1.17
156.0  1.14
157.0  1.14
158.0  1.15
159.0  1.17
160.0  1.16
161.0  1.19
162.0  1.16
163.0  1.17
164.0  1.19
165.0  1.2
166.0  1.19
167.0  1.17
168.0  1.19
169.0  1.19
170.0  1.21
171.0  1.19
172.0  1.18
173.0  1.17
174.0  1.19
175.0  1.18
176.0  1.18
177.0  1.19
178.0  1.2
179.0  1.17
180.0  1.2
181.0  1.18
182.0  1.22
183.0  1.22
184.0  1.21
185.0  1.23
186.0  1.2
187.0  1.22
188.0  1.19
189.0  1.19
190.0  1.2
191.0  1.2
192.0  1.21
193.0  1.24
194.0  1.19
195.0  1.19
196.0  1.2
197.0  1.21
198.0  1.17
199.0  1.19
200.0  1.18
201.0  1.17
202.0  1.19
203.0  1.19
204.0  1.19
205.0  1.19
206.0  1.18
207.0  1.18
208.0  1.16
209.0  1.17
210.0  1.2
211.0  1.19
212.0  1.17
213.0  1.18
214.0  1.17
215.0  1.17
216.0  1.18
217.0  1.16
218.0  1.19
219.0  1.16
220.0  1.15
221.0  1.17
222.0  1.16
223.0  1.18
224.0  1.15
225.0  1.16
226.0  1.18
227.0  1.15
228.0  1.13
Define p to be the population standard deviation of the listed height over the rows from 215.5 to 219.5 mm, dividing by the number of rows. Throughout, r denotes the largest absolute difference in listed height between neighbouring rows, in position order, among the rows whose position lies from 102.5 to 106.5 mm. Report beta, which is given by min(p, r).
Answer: 0.013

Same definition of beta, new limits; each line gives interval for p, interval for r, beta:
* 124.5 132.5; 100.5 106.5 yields 0.014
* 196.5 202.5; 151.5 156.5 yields 0.014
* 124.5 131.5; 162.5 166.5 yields 0.020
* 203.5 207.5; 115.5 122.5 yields 0.005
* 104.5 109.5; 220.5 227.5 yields 0.011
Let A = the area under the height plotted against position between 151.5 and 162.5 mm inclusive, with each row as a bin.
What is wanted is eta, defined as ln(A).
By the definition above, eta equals 2.54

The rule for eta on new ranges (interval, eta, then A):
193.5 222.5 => 3.53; 34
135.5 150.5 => 2.86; 18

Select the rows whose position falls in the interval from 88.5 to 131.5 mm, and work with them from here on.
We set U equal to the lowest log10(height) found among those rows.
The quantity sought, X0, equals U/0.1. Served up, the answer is -0.8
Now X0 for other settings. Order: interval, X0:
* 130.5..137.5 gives 0.6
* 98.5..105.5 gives -0.7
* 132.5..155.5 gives 0.5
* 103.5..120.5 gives -0.8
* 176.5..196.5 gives 0.7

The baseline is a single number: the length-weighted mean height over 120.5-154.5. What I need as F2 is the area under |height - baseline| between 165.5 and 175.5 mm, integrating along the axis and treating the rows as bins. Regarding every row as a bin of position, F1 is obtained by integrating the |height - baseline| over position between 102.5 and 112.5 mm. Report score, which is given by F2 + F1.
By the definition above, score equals 3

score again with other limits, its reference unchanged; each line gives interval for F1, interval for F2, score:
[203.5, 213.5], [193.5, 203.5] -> 1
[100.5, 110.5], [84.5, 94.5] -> 4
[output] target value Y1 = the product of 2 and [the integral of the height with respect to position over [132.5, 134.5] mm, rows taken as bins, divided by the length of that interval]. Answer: 2.35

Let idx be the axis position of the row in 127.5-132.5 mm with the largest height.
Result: 131.0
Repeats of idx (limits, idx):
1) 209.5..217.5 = 210.0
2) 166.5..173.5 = 170.0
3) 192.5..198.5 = 193.0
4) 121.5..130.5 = 129.0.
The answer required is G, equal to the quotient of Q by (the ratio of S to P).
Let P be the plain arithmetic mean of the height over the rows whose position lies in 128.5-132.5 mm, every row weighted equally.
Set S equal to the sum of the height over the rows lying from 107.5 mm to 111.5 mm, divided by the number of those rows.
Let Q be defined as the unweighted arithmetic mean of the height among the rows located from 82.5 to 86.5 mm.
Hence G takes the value 1.47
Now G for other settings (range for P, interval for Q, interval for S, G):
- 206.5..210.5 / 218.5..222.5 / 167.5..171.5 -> 1.14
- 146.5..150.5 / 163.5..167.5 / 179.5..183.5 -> 1.11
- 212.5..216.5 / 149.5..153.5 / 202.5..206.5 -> 1.13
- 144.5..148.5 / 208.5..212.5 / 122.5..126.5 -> 1.22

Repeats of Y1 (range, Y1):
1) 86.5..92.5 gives 2.06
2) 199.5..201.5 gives 2.35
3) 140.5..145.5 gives 2.37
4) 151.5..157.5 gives 2.29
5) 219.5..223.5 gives 2.33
